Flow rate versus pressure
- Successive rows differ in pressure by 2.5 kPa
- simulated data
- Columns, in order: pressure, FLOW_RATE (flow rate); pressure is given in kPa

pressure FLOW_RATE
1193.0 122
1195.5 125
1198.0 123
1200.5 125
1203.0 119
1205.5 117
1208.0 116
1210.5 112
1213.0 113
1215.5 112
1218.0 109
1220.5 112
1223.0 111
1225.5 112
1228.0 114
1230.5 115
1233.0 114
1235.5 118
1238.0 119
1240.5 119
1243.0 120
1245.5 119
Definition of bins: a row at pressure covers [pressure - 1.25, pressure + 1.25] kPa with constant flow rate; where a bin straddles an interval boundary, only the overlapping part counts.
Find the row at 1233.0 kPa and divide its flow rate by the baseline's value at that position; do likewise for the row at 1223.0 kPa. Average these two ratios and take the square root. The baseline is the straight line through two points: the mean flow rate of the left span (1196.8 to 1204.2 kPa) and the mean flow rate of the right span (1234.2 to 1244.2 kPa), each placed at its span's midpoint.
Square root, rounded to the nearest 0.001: 0.968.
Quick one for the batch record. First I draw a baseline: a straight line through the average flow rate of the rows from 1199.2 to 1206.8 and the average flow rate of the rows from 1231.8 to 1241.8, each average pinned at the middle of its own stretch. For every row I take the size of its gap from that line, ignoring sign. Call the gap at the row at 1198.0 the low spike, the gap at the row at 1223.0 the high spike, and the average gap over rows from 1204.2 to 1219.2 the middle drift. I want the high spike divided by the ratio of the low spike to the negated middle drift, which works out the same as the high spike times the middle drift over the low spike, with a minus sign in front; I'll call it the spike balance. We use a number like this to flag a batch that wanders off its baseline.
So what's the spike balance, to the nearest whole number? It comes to -22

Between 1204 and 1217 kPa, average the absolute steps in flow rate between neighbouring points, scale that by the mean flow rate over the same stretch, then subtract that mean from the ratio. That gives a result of -114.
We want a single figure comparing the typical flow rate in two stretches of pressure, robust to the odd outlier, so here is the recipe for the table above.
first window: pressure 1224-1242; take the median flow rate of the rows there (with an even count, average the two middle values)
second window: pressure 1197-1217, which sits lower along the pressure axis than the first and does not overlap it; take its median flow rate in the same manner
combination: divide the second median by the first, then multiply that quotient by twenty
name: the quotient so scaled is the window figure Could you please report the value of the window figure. 20.3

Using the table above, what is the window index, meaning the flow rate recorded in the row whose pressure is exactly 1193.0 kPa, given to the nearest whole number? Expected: 122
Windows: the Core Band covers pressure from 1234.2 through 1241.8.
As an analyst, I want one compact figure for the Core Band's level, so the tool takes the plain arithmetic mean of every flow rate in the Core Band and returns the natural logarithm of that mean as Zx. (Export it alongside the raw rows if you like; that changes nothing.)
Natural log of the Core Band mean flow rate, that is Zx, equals 4.78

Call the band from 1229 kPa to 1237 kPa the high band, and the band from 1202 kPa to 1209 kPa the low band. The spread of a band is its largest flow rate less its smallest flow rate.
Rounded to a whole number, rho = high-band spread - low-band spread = 1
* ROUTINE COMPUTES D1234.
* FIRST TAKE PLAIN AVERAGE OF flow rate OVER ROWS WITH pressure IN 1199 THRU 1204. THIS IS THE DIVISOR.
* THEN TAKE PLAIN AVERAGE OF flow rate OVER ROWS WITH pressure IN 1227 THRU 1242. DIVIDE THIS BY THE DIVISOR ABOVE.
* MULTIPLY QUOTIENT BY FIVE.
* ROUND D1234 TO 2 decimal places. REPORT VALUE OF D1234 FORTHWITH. 4.77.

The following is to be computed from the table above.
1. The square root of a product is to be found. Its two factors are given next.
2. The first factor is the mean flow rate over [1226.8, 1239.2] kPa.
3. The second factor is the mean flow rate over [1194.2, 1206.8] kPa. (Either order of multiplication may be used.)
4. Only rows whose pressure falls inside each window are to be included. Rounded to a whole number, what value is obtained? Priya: 119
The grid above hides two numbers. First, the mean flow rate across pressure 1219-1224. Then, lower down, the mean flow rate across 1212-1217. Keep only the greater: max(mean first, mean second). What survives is 112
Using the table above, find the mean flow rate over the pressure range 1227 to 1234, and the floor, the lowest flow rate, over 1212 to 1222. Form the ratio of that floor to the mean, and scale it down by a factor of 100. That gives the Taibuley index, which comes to 0.0095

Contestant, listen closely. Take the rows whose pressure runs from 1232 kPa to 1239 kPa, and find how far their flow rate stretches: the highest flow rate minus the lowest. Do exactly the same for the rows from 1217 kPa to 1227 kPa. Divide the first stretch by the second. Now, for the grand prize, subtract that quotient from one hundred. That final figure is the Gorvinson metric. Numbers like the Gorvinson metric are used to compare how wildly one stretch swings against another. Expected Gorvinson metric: 98.3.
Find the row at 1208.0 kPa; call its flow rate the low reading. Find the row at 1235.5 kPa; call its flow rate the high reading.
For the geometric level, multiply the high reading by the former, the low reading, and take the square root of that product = 117.0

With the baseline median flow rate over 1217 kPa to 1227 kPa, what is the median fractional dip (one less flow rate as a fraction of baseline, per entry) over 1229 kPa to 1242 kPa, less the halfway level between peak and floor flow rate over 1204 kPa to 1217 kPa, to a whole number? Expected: -115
